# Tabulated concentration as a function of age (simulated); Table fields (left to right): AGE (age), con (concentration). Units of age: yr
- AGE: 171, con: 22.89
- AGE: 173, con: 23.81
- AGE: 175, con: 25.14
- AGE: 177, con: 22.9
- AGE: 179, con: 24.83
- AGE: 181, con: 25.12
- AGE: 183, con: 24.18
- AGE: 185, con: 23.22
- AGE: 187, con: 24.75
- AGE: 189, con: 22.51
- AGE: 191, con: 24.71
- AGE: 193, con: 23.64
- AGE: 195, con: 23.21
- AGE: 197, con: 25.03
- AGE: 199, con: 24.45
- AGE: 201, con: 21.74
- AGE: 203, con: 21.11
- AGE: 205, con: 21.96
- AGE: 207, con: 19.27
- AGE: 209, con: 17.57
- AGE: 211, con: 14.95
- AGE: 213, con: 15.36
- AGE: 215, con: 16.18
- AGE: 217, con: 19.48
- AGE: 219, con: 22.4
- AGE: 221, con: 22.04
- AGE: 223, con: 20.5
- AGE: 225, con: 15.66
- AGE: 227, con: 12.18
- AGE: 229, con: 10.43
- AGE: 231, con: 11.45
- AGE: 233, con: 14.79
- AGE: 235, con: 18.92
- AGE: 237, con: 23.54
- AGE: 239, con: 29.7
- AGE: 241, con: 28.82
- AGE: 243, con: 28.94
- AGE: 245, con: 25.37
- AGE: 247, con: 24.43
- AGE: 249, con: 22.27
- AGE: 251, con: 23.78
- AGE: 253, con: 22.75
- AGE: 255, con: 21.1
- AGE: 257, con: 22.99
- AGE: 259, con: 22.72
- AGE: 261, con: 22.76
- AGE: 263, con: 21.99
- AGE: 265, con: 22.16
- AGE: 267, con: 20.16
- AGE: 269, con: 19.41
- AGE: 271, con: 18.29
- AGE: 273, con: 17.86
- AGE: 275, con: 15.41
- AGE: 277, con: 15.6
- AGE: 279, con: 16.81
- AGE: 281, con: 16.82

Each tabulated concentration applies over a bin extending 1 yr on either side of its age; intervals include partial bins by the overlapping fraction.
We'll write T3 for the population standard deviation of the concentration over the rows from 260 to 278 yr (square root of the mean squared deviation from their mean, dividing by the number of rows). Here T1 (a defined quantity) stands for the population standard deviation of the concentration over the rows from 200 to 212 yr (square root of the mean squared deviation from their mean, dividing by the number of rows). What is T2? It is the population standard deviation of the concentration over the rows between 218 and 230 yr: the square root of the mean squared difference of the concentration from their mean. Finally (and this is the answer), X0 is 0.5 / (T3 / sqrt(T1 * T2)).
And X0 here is 0.7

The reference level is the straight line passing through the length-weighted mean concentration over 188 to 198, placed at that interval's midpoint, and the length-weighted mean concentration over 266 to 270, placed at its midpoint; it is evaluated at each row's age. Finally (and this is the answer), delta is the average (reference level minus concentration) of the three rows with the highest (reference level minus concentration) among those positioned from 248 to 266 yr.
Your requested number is -1.3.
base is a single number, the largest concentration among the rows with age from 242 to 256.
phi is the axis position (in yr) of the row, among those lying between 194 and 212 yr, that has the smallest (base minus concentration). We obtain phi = 197 yr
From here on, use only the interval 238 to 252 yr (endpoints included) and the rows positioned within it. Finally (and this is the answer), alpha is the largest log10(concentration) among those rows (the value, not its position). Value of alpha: 1.47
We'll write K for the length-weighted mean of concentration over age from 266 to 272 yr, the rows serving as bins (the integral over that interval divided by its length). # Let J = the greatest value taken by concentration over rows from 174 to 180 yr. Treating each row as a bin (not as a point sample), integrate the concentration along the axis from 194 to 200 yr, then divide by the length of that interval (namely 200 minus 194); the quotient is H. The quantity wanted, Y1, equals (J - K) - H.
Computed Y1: -18.4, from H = 24.2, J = 25.14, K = 19.3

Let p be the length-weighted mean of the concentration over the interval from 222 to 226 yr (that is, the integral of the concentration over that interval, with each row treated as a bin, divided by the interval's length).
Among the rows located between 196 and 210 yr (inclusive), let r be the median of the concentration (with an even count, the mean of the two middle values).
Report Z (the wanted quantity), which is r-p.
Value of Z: 4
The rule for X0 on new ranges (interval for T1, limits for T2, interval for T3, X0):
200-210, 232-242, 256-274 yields 0.8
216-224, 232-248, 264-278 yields 0.5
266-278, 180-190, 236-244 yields 0.3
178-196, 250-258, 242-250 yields 0.2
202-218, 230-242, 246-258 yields 1.9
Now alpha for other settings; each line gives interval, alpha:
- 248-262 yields 1.38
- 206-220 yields 1.35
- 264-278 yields 1.35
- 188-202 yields 1.40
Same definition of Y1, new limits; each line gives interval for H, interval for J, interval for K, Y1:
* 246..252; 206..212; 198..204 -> -26.7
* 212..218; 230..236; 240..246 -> -25.8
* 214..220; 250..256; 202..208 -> -16.4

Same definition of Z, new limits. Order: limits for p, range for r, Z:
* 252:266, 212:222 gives -3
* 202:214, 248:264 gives 4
